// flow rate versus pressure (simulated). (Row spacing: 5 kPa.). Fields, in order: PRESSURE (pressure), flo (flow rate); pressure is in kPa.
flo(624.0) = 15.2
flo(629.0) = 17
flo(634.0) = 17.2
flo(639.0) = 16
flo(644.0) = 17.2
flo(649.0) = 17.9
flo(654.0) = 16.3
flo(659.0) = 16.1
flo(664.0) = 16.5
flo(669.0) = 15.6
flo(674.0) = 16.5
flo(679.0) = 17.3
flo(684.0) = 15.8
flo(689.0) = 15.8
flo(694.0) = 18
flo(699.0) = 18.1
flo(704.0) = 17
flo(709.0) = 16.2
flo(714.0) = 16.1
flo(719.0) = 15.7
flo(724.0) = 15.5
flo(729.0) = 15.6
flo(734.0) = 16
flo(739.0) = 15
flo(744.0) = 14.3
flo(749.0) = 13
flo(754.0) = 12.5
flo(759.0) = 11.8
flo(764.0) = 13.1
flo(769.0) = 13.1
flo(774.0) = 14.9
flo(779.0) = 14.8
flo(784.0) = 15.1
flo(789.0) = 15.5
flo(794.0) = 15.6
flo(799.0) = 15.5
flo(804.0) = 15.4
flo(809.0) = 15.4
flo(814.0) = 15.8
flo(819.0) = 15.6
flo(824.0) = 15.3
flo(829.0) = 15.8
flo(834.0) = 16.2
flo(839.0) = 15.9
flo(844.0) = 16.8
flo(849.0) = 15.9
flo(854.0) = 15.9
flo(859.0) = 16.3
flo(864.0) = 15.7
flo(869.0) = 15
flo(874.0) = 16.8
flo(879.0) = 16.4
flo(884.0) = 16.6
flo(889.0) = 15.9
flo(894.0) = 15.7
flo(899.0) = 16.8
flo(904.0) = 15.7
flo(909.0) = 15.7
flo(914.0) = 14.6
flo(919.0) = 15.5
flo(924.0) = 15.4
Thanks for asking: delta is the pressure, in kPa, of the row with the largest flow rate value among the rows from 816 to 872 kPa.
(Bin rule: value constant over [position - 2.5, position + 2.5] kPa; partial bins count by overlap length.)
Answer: 844.0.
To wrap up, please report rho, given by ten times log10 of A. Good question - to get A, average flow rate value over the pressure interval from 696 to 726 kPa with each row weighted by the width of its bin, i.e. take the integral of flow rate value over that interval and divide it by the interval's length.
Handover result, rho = 12.2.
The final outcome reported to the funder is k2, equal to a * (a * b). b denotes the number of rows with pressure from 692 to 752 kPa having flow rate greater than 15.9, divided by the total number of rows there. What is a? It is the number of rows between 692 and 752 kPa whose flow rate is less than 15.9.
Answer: 18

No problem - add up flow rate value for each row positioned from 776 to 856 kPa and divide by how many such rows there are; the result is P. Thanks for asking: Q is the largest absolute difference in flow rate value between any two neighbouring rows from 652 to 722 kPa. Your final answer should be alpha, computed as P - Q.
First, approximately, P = 15.7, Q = 2.2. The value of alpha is 13.5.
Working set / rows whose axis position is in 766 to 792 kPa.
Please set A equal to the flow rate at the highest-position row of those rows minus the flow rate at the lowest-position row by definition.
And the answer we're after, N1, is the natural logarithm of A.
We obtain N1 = 0.9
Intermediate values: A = 2.4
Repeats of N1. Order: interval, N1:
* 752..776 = 0.9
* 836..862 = -0.9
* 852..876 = -0.1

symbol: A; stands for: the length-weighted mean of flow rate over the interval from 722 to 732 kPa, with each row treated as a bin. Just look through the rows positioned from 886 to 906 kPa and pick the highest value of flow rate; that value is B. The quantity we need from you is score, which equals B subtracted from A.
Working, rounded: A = 15.6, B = 16.8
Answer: -1.2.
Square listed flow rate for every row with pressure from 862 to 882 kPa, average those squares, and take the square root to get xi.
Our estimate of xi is 16.0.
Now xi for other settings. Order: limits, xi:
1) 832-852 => 16.2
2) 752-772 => 12.6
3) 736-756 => 13.7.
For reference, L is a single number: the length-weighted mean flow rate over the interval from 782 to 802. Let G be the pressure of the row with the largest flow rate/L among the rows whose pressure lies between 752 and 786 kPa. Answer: 784.0 kPa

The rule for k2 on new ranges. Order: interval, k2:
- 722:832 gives 20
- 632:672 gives 1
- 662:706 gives 6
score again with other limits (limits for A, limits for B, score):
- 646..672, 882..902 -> -0.3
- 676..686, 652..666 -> 0.1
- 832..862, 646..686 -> -1.7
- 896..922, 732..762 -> -0.3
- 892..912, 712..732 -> -0.2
